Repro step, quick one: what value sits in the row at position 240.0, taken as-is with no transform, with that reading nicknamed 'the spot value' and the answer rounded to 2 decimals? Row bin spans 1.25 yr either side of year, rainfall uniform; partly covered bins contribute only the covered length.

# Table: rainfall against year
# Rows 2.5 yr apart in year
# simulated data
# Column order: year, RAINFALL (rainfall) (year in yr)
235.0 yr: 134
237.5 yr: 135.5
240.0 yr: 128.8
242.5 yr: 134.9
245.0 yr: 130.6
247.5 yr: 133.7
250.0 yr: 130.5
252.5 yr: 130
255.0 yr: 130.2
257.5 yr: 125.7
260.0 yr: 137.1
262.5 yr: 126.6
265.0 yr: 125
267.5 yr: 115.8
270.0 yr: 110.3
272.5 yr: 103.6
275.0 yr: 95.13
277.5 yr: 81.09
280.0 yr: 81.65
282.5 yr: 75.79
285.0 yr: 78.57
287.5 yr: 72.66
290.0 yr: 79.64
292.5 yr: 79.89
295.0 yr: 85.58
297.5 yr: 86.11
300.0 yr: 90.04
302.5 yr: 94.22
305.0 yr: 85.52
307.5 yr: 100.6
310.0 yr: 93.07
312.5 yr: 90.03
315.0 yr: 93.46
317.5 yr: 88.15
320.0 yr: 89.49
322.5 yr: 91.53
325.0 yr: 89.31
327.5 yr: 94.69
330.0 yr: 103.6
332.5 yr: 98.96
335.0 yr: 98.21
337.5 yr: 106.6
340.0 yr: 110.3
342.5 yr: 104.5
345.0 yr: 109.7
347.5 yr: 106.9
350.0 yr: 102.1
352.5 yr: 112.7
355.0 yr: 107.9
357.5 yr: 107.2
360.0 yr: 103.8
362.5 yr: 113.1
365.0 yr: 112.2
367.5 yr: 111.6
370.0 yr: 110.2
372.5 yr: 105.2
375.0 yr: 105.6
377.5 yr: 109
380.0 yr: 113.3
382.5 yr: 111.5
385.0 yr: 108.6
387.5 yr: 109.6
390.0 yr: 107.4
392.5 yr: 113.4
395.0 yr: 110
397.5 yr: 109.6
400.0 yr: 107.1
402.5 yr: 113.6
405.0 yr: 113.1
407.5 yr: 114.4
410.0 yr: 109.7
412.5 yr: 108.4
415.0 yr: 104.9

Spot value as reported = 128.80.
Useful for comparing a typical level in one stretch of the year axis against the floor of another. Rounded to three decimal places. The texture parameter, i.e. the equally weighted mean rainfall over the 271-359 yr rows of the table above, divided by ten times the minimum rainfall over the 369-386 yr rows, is 0.089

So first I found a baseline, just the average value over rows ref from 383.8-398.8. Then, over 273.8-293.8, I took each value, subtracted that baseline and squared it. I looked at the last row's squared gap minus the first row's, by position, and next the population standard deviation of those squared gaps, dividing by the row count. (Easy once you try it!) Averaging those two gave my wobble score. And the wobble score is 496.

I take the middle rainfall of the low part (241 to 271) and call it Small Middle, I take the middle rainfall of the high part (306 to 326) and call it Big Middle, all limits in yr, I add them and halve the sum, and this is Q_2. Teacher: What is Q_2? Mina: 110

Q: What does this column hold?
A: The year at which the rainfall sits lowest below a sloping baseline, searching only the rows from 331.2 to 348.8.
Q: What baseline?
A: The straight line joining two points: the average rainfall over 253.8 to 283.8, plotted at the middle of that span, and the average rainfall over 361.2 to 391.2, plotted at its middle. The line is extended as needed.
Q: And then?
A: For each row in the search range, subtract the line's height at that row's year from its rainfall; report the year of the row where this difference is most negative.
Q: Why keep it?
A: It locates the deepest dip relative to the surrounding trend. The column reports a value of 335.0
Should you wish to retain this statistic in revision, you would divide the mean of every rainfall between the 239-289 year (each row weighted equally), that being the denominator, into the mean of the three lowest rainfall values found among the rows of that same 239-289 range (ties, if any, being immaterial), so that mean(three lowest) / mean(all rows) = 0.67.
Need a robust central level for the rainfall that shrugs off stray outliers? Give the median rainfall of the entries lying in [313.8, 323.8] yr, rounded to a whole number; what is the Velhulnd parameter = 91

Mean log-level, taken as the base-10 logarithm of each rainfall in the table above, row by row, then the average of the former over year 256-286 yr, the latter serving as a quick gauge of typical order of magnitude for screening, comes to 2.01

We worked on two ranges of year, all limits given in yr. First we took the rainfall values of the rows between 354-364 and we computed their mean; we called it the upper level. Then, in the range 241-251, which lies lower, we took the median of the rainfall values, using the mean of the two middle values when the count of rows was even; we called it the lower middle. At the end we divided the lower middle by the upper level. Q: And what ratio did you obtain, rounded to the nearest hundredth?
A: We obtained 1.22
